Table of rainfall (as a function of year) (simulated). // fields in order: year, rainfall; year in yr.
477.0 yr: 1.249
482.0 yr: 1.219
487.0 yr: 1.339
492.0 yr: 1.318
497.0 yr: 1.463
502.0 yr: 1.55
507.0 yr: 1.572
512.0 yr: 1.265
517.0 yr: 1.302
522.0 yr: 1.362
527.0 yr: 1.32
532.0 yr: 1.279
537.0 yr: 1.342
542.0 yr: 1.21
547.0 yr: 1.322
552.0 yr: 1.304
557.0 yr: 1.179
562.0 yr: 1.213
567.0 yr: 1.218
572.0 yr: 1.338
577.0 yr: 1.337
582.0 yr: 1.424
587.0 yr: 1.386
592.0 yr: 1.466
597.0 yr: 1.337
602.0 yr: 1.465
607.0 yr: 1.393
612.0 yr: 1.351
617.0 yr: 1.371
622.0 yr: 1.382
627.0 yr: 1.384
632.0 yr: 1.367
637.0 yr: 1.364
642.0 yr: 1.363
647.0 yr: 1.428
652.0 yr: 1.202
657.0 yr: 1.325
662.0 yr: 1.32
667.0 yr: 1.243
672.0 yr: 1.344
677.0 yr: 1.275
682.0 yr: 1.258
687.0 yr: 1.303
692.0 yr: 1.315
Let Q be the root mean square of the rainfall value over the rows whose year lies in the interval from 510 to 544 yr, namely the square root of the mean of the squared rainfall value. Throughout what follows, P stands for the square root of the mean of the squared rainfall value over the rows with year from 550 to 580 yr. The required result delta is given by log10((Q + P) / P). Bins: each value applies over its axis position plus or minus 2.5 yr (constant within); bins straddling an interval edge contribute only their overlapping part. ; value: 0.306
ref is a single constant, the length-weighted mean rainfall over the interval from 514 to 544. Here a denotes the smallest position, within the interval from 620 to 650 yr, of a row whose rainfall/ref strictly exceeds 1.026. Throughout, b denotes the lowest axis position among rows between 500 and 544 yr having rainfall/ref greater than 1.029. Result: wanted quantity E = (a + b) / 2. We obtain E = 562.0 yr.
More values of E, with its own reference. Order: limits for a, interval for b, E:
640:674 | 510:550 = 582.0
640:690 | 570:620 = 612.0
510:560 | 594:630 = 562.0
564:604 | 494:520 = 534.5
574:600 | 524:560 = 559.5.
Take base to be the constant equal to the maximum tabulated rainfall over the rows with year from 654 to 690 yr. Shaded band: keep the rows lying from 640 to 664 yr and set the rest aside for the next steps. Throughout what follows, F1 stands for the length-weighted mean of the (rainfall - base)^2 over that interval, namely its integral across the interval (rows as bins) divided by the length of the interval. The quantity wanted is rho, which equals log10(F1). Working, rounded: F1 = 0.0059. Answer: -2.23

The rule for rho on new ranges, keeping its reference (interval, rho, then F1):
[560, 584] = -2.11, 0.0077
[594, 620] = -2.43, 0.0038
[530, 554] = -2.31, 0.0049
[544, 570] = -1.91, 0.0123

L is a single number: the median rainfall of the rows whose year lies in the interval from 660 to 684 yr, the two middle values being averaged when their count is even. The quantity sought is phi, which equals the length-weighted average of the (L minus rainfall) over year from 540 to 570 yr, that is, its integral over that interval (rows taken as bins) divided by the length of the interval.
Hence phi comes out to 0.03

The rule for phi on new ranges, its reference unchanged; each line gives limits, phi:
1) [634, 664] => -0.06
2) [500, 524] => -0.13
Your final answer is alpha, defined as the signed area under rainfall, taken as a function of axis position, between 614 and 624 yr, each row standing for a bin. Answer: 13.7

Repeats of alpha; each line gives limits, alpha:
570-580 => 13.4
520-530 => 13.4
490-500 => 14.0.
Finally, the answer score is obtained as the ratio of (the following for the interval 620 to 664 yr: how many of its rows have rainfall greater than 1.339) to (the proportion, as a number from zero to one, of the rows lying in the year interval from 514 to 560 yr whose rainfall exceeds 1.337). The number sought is 27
